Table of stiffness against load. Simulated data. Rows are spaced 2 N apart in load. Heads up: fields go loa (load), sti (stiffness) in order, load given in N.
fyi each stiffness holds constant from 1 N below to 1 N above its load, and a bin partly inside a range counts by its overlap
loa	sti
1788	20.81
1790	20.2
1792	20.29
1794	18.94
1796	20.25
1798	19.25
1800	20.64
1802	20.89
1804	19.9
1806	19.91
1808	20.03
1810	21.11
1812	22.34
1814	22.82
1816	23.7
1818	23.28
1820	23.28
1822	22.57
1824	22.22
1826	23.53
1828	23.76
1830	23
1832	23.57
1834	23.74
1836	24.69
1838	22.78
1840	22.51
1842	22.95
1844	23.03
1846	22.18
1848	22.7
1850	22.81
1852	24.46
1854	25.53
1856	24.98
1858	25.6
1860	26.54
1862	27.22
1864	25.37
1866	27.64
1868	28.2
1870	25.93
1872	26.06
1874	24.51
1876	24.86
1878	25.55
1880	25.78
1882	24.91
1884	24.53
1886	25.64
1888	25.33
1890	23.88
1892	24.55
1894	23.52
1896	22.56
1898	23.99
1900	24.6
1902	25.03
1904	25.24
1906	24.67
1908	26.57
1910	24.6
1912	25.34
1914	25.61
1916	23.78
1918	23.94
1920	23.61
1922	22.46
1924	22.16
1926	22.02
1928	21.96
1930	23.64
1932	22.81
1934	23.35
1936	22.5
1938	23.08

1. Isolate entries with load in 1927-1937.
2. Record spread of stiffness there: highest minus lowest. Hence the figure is 1.7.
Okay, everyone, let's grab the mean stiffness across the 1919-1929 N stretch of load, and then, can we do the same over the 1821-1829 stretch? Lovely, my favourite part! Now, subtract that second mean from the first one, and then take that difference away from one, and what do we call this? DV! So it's 2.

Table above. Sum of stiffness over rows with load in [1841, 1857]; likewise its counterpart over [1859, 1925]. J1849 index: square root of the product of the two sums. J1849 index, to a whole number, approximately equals 394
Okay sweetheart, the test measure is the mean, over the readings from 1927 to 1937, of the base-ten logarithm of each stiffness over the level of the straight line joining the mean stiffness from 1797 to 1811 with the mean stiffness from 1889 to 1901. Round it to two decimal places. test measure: -0.04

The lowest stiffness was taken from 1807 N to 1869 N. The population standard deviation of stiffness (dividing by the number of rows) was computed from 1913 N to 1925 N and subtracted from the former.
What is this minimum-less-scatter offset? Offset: 18.9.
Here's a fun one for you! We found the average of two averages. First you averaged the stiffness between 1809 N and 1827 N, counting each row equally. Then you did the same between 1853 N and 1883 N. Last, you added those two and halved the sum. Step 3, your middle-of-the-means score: 24.34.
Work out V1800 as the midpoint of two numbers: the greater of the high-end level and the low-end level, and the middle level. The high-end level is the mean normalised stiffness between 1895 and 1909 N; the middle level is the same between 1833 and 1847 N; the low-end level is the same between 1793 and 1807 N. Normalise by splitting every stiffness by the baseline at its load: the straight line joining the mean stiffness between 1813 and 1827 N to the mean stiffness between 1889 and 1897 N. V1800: 1.02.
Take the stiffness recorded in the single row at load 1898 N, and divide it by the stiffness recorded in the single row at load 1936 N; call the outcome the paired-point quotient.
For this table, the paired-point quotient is 1.07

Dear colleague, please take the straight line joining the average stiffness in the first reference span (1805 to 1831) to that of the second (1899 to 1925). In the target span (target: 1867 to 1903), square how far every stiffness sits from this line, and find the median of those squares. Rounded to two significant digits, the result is 1.3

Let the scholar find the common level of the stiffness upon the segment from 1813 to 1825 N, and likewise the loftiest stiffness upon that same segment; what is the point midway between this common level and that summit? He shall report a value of 23.3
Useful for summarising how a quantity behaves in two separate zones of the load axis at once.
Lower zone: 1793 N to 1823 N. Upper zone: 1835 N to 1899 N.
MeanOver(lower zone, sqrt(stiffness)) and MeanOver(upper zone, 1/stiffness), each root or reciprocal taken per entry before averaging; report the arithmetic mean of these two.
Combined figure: 2.32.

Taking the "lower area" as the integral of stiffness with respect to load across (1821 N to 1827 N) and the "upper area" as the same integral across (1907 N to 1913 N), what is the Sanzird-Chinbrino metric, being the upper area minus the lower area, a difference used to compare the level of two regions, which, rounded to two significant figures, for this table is 16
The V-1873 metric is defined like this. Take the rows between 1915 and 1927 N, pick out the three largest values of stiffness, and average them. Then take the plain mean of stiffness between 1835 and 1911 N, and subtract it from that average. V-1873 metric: -1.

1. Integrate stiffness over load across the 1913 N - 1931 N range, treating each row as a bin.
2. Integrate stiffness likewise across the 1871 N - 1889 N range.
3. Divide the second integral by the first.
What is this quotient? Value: 1.09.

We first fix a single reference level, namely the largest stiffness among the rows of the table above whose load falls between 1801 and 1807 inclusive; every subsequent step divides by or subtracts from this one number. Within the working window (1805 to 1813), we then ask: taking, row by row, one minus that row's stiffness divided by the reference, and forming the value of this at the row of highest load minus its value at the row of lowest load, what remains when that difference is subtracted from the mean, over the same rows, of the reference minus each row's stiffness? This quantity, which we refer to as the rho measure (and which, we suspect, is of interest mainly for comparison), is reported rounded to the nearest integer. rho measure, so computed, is 0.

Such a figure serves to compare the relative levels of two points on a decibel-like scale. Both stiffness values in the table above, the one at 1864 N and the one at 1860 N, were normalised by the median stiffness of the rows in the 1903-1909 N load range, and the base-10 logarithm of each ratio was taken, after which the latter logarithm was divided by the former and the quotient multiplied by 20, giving 196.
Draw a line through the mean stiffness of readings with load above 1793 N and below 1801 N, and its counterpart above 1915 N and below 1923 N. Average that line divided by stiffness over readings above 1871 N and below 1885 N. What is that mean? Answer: 0.88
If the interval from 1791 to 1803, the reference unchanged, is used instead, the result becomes 0.99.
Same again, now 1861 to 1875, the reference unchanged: 0.83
